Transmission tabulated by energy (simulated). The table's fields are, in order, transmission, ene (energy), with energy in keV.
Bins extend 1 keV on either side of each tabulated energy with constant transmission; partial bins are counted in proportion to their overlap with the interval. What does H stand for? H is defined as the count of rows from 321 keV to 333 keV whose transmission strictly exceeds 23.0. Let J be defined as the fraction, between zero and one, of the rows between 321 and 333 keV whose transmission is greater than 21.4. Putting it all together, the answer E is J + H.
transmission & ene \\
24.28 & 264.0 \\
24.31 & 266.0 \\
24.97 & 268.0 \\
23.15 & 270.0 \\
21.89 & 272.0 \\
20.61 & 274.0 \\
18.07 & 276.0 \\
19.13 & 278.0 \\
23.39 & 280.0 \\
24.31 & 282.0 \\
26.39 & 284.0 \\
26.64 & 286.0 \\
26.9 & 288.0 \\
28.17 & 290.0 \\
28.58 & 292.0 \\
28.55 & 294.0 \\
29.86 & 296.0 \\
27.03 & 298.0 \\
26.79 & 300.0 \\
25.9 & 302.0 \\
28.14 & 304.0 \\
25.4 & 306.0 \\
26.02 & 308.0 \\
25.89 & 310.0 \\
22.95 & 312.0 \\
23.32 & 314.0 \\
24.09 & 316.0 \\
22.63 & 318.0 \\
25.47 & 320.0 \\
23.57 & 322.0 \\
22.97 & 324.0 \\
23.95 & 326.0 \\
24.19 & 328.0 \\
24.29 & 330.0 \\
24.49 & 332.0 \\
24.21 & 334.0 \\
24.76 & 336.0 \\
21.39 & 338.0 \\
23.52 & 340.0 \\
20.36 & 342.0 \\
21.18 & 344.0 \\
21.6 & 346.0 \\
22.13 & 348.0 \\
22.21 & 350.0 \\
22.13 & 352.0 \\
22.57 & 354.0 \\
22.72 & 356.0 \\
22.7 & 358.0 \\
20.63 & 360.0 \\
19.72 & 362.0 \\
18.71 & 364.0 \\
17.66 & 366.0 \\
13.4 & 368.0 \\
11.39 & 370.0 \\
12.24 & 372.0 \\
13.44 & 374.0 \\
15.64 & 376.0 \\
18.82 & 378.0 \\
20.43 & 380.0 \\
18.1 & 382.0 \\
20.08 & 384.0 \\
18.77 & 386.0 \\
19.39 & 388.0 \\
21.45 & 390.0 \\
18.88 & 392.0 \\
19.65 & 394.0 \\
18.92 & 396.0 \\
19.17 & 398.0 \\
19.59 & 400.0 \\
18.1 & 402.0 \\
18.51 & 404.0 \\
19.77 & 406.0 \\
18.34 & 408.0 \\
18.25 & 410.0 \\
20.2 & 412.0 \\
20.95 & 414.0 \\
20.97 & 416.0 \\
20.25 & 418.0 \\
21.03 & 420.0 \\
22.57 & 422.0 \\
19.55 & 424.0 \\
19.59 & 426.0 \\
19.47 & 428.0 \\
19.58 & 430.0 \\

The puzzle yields 6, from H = 5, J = 1.00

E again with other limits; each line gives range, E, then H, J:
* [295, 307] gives 7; 6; 1.00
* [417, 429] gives 0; 0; 0.17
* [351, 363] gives 1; 0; 0.67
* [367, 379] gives 0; 0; 0.00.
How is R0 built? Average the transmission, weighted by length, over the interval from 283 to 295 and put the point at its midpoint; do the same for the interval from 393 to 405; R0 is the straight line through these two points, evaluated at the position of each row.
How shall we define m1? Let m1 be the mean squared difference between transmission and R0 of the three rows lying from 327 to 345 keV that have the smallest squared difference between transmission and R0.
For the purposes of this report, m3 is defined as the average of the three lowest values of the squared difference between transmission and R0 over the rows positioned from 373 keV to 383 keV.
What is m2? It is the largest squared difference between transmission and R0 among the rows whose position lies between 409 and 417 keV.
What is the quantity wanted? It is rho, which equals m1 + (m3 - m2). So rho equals -8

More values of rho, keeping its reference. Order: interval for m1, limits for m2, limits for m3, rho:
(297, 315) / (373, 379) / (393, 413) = -56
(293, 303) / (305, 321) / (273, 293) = -7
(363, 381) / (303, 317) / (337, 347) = -2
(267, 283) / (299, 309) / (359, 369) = 21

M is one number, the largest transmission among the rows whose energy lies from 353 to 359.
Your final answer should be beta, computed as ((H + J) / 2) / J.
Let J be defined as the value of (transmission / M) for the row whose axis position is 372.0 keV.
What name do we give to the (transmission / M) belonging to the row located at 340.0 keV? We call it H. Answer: 1.46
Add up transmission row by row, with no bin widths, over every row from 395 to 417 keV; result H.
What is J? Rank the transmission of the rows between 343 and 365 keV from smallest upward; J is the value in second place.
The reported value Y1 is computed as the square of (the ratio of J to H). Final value 0.0086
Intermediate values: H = 213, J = 19.72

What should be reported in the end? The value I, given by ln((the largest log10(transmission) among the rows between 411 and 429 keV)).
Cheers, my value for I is 0.30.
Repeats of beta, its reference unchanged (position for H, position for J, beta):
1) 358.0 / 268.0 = 0.95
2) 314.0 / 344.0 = 1.05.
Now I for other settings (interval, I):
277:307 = 0.39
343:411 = 0.30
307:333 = 0.35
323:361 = 0.33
